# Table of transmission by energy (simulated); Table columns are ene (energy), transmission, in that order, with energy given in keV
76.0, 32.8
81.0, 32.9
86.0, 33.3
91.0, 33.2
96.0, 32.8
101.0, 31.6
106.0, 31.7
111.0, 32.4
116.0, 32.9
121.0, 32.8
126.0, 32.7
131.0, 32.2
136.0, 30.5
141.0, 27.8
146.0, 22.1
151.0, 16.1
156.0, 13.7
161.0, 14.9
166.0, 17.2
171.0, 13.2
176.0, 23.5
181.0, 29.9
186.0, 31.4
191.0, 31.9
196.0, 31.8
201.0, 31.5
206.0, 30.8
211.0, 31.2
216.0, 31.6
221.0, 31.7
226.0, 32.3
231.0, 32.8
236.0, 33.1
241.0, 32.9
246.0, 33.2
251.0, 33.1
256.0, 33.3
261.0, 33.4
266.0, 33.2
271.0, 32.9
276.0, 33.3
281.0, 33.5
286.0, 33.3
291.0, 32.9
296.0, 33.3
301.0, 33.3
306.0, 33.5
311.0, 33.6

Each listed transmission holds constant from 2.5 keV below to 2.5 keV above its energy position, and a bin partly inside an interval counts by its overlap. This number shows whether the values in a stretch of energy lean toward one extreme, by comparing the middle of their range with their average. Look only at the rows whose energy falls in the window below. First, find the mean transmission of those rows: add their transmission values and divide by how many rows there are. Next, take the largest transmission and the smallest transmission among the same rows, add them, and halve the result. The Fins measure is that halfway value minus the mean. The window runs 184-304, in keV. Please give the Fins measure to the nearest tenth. -0.4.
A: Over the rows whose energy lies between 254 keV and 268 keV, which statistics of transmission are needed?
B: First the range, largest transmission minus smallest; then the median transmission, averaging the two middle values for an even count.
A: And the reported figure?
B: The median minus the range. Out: 33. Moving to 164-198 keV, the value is 11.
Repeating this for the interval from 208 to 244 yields 30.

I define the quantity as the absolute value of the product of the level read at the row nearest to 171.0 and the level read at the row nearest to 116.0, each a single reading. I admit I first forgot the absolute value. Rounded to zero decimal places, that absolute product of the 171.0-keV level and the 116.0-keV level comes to 434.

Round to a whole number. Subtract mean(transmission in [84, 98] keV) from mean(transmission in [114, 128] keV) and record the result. 0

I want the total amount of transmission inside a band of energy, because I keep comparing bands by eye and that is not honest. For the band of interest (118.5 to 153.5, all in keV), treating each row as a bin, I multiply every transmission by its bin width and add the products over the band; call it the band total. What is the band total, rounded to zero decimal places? 971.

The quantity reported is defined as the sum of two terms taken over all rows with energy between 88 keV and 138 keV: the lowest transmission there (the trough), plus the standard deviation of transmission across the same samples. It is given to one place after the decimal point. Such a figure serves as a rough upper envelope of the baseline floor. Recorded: 31.3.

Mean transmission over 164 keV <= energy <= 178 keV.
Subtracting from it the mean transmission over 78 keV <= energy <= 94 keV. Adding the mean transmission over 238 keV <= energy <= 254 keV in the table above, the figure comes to 18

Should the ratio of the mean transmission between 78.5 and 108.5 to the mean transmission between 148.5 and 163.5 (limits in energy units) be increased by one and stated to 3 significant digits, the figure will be 3.19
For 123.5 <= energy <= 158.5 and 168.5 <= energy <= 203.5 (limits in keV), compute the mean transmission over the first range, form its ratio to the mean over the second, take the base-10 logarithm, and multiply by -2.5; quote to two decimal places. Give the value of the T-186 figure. 0.11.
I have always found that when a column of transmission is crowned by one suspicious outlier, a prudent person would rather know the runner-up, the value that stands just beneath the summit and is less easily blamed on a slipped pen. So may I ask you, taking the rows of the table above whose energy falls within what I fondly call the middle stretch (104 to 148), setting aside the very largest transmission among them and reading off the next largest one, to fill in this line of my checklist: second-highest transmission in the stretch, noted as 32.8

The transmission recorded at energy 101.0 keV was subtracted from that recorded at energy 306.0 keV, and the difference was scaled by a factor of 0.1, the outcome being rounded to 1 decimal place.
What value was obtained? 0.2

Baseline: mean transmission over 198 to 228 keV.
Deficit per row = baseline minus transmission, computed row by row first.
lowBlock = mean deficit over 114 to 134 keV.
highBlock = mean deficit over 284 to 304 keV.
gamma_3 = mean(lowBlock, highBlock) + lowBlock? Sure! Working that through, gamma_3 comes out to -2.5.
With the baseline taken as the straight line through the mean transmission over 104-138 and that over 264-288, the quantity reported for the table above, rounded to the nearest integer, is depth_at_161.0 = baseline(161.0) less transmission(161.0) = 18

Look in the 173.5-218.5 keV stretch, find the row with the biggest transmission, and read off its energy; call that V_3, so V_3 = 191.0 keV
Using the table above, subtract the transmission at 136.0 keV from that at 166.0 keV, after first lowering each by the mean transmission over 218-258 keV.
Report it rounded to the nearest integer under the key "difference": -13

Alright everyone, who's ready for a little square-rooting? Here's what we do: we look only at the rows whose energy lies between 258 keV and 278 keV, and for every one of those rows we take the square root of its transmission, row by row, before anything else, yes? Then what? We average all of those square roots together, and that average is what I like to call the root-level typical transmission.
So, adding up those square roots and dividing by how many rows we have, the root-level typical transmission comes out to 5.76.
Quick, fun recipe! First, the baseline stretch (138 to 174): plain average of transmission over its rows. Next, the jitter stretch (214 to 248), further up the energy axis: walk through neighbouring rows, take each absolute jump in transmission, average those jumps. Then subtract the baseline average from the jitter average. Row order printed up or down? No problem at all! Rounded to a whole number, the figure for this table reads -18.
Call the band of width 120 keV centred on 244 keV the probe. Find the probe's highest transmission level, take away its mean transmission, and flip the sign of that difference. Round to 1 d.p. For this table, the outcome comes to -0.9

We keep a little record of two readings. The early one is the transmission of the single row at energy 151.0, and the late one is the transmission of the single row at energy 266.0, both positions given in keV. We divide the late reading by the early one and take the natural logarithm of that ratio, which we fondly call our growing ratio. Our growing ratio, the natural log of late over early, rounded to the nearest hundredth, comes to 0.72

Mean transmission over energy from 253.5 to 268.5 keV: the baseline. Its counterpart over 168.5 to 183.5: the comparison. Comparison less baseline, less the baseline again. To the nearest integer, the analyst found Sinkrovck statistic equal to -44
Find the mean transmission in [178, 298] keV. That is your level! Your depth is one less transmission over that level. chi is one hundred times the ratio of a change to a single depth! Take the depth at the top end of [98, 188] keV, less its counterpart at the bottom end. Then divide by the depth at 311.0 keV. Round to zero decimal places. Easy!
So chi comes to -17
